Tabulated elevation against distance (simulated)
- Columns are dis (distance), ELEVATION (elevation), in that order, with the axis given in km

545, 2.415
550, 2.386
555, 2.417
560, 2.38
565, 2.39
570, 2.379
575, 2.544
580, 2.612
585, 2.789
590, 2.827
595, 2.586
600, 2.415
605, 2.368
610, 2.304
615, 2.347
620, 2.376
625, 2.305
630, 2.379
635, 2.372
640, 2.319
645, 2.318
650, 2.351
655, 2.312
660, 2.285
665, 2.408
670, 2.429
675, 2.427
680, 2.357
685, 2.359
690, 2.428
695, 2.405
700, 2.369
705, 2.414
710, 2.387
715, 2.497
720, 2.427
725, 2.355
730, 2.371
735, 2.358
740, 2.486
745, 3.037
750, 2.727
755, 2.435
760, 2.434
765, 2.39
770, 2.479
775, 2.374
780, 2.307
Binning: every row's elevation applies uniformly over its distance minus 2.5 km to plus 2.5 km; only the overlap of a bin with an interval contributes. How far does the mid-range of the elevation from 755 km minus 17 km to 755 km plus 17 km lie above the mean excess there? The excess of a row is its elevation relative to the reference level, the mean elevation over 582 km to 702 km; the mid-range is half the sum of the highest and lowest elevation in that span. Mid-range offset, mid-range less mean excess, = 2.55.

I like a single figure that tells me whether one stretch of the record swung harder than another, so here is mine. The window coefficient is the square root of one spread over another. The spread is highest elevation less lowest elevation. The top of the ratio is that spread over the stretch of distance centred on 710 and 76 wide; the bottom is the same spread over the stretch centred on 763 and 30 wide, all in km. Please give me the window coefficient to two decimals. 1.39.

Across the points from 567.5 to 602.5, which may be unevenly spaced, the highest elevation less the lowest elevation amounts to 0.45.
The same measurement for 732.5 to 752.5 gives 0.68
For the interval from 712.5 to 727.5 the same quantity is 0.14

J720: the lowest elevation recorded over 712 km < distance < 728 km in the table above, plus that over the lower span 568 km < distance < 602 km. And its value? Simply 4.73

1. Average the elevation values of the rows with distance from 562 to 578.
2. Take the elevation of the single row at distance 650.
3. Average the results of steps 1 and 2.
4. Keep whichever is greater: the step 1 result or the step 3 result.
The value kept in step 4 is 2.44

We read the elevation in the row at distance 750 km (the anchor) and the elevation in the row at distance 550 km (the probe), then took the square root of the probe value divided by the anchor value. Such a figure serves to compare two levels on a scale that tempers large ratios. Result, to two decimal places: 0.94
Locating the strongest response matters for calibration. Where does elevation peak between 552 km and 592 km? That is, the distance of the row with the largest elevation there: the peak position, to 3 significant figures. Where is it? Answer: 590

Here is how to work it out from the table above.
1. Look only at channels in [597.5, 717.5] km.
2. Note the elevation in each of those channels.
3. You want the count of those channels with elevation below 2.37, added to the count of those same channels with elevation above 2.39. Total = 20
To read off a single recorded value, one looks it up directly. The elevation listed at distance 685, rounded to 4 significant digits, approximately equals 2.359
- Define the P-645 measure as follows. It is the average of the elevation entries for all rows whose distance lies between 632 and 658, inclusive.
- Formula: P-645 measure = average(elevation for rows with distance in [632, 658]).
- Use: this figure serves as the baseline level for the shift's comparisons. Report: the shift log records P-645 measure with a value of 2.33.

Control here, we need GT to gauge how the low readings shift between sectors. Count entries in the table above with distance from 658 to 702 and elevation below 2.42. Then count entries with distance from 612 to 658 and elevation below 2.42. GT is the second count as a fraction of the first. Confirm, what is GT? 1.50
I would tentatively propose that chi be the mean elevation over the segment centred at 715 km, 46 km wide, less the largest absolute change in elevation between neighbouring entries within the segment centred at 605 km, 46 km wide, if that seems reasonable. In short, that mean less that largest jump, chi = 2.16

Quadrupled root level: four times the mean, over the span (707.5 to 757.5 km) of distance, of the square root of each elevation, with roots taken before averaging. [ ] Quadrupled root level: 6.33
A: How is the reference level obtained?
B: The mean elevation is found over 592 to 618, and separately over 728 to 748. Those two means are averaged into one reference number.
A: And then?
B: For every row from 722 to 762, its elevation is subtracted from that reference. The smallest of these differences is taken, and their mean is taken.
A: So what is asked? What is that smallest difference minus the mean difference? -0.512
